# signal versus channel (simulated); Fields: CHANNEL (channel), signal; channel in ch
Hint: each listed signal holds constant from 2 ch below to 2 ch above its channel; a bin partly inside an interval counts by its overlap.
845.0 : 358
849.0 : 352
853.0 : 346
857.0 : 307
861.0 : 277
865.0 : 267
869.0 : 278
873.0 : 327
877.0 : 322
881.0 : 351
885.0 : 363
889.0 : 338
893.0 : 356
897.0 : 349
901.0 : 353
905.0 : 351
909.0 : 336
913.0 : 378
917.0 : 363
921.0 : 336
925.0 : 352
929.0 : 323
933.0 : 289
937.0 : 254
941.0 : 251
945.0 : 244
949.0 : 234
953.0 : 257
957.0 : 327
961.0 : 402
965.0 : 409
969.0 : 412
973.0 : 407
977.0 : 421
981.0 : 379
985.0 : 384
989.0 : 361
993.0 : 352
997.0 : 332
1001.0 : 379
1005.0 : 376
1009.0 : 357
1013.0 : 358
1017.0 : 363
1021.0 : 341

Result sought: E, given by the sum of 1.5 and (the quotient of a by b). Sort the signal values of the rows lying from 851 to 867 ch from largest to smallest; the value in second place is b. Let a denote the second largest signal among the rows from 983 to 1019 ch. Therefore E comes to 2.73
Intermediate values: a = 379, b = 307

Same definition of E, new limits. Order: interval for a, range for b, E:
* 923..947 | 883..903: 2.41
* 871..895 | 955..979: 2.36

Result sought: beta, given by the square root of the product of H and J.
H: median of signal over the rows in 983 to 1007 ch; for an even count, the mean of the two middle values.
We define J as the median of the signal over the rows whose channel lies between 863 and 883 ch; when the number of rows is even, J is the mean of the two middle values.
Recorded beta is 344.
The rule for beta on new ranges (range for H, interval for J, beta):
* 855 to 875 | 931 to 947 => 265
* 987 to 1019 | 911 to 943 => 344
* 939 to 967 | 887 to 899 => 299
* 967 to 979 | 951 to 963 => 367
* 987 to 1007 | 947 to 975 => 381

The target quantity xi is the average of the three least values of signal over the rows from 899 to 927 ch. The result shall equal 341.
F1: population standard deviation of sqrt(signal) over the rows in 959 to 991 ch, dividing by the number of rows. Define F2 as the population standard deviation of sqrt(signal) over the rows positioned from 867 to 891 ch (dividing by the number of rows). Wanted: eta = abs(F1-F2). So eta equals 0.28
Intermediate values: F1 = 0.48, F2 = 0.76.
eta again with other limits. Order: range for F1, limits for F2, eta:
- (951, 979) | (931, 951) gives 0.98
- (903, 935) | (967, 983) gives 0.30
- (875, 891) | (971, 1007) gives 0.24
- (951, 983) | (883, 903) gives 1.23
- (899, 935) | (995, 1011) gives 0.17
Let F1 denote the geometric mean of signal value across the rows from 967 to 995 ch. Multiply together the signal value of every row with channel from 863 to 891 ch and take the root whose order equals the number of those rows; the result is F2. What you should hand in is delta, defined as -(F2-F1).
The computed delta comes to 68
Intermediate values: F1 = 387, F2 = 319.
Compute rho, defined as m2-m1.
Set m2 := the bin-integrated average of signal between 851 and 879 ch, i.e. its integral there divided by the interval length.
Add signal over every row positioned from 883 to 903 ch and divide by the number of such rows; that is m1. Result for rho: -48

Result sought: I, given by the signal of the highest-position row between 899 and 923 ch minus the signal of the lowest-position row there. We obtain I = -17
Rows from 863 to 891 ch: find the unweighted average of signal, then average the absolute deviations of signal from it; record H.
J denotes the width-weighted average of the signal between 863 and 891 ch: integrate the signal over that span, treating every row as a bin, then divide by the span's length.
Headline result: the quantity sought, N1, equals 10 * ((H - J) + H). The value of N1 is -2656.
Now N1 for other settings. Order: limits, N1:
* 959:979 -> -4001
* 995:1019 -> -3372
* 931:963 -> -1966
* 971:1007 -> -3385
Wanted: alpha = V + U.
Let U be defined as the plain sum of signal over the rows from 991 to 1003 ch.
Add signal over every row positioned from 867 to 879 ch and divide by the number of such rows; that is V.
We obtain 1372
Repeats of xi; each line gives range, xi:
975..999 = 348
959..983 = 396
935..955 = 243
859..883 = 274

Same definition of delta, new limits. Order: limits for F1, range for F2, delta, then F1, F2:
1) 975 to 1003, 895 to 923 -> 20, 372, 352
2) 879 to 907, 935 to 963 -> 75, 352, 276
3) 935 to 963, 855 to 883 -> -26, 276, 303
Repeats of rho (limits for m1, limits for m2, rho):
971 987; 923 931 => -60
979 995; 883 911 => -20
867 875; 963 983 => 103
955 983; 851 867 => -95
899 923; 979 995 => 16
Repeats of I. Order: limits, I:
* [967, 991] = -51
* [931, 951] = -55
